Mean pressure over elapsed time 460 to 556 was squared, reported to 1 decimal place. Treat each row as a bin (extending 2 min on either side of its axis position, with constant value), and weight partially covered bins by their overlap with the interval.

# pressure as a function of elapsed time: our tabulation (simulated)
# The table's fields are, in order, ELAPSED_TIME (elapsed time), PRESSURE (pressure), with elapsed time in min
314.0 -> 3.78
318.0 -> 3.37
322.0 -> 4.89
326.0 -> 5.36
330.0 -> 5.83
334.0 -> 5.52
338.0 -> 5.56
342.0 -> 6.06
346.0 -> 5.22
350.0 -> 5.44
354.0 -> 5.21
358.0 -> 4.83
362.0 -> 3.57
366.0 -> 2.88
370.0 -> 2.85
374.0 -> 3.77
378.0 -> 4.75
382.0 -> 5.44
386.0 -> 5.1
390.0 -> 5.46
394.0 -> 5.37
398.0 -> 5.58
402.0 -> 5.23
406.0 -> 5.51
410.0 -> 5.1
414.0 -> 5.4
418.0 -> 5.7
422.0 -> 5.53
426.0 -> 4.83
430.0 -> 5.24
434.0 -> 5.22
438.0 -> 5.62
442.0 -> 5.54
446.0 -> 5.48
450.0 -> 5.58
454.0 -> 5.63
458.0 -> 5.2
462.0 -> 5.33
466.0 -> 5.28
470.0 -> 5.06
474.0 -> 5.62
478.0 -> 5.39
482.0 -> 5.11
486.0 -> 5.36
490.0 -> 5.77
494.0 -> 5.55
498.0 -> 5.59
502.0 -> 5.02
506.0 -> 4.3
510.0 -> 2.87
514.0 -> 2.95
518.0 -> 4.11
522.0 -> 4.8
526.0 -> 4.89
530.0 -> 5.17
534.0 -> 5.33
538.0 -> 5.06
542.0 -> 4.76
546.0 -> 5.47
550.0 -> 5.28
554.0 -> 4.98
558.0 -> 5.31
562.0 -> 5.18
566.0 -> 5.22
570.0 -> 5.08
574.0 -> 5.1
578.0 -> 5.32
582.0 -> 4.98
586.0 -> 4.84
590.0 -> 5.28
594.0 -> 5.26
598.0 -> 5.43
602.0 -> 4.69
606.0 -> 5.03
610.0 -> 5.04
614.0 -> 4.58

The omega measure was 24.6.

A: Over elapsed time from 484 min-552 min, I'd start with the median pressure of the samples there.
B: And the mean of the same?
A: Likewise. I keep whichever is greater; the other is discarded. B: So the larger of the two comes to 5.06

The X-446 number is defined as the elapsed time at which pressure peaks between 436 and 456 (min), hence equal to 454.0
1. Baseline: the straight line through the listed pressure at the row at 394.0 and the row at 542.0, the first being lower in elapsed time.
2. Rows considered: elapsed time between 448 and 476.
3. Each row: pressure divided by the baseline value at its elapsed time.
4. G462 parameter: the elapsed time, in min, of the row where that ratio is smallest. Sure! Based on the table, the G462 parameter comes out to 470.0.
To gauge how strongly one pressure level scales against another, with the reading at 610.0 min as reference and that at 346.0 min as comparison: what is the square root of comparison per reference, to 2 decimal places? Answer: 1.02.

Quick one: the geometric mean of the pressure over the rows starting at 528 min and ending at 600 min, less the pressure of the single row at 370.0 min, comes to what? 2.3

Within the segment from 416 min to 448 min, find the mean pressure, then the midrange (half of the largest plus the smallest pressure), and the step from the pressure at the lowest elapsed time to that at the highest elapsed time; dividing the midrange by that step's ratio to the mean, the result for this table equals -129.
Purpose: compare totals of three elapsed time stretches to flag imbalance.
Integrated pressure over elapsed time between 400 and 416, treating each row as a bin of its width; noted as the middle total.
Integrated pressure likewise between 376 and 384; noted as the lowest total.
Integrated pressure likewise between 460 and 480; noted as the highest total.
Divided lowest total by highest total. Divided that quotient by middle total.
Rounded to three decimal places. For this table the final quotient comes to 0.004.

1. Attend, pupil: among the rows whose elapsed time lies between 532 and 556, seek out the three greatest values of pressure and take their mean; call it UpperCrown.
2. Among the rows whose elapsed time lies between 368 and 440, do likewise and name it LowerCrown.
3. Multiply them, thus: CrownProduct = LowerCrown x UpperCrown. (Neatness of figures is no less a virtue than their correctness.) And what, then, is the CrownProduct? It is 30.2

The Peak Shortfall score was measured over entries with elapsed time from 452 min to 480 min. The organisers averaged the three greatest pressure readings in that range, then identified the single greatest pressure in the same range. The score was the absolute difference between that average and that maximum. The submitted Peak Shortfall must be 0.083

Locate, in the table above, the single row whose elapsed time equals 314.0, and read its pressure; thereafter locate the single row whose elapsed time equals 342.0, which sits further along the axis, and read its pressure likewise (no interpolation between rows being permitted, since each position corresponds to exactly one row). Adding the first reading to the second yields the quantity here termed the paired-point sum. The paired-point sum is 9.8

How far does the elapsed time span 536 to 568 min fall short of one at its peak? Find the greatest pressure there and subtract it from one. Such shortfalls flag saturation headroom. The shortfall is -4.47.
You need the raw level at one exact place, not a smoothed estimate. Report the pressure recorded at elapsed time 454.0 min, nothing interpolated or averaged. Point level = 5.63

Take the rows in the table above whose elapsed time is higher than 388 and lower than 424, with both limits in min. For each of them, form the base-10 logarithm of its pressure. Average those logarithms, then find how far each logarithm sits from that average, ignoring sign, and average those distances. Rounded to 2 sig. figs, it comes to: 0.011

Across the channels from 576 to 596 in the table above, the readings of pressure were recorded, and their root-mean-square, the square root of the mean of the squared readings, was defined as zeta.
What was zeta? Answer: 5.14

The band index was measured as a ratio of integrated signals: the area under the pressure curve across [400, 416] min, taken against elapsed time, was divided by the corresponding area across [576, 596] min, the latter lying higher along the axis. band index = 0.8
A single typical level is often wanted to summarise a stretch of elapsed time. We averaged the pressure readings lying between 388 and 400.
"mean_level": 5.47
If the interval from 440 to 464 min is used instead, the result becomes 5.46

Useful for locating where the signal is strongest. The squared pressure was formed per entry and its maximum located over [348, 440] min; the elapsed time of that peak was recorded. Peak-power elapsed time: 418.0 min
